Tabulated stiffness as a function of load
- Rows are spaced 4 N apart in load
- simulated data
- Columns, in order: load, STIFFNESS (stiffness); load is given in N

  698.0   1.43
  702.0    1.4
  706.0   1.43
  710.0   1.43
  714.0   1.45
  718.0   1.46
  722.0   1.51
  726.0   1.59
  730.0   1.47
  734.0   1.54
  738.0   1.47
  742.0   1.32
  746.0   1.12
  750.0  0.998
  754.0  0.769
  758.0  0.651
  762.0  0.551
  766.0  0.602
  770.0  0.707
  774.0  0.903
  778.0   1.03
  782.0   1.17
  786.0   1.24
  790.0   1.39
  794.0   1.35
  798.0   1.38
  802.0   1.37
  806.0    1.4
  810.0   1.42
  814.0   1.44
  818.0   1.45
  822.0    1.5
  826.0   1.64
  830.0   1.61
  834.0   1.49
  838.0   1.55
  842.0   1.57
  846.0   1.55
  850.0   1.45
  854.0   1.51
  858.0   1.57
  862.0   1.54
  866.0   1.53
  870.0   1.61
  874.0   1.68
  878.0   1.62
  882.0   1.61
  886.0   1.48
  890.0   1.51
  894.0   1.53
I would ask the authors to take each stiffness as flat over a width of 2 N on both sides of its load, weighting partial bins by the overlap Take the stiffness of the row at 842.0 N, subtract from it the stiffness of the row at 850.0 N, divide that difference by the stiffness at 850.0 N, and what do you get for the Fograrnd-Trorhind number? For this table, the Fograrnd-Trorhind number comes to 0.1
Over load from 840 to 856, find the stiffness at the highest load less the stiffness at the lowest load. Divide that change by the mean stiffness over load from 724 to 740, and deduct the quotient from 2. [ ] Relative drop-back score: 2.040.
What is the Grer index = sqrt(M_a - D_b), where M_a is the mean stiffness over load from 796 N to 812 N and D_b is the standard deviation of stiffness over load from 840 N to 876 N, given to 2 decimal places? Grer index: 1.15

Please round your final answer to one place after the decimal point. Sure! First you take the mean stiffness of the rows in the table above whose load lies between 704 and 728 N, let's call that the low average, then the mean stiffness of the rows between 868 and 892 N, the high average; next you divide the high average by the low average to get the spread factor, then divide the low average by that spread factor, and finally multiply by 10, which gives 13.8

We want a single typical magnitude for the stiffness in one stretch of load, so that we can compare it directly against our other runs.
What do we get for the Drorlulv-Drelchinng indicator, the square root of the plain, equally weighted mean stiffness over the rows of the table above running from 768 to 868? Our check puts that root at 1.18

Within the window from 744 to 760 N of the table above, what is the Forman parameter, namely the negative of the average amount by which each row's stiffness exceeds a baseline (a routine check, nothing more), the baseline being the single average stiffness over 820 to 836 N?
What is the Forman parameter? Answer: 0.68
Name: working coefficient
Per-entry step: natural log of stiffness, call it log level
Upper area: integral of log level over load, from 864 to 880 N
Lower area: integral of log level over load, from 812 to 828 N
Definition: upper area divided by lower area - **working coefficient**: 1.16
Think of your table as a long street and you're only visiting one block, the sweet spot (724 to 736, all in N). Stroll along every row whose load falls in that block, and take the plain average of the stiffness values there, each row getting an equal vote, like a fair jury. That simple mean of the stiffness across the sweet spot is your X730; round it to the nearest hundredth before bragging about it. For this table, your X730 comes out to 1.53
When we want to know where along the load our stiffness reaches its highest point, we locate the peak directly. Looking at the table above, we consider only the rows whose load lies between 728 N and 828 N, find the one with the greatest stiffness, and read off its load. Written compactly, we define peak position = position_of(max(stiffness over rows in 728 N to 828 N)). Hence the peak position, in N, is 826.0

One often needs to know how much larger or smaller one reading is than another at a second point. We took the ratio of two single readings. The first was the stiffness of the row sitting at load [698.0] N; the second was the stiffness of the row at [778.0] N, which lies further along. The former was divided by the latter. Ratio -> 1.39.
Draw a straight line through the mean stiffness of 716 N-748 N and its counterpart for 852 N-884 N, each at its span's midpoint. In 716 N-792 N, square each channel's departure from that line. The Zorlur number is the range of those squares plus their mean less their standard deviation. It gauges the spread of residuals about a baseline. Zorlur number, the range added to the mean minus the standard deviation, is 0.79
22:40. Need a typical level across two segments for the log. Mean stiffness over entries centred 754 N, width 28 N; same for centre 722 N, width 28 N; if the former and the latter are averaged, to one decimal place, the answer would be 1.2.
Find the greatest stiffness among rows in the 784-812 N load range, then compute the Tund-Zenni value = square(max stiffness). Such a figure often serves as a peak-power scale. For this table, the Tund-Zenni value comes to 2.0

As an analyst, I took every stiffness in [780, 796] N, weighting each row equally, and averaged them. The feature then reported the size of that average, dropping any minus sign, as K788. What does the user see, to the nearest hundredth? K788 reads 1.29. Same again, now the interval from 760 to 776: 0.69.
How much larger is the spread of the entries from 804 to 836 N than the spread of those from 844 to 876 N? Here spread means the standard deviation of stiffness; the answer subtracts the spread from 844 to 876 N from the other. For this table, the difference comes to 0.02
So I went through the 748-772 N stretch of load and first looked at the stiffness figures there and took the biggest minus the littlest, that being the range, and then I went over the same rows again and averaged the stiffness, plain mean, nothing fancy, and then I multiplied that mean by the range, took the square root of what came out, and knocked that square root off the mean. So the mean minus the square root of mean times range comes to 0.15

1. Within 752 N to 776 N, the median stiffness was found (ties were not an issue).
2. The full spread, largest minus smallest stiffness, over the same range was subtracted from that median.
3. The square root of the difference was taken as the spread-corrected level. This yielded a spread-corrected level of 0.57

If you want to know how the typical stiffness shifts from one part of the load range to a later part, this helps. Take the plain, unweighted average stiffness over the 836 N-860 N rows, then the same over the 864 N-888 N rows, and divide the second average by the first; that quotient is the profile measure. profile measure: 1.0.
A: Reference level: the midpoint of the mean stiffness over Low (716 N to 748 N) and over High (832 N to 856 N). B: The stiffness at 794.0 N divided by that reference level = 0.91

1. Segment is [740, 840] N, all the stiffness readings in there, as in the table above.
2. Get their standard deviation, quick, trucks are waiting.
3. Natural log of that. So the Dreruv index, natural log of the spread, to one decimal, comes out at -1.1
